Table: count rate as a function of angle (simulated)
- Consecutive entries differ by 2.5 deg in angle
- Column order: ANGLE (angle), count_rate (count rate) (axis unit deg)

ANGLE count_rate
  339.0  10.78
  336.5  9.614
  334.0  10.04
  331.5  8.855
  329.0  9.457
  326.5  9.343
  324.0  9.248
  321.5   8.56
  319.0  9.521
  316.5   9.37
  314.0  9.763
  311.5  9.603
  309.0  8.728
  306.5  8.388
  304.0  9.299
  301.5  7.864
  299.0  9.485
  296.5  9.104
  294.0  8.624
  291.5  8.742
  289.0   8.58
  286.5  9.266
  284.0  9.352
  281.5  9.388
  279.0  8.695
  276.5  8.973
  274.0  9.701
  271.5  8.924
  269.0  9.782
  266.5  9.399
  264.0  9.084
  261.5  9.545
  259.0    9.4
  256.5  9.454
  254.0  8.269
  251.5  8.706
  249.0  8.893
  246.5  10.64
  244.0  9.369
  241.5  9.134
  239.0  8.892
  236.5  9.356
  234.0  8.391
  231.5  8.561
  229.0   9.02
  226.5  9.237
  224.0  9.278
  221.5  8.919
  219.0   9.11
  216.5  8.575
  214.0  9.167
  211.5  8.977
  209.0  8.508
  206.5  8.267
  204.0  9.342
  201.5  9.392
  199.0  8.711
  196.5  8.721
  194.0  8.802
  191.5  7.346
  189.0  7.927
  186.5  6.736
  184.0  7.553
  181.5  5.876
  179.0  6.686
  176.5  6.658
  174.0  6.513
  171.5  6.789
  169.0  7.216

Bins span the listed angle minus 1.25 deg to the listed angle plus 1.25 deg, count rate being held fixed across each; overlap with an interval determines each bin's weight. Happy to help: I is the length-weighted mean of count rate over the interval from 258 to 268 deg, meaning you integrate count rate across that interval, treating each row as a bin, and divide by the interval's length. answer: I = 9.4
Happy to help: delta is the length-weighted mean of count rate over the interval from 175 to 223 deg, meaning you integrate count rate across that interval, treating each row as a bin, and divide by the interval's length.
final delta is 8.17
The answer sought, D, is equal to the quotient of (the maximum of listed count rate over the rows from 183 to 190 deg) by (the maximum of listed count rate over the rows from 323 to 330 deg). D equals 0.84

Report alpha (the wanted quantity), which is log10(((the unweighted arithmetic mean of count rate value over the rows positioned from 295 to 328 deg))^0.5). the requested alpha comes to 0.4795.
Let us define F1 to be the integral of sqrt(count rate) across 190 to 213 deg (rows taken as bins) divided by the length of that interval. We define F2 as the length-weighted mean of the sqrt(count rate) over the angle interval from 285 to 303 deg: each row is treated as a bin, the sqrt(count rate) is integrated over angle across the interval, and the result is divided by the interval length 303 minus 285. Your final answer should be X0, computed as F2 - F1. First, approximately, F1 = 2.943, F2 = 2.97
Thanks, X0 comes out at 0.026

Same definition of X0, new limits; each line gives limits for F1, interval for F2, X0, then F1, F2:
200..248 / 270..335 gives 0.009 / 3.008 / 3.02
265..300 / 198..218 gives -0.045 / 3.023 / 2.98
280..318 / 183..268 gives -0.033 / 3.005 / 2.97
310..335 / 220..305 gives -0.044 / 3.059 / 3.02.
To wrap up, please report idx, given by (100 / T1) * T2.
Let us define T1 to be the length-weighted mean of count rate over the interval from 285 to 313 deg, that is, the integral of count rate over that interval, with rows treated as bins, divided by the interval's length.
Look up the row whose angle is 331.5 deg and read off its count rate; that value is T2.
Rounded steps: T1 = 8.89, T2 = 8.855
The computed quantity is 100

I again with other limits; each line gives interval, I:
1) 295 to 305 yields 8.9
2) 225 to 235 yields 8.8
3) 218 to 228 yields 9.1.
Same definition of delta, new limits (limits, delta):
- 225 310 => 9.07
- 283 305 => 8.91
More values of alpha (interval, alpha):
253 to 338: 0.4809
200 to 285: 0.4797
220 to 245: 0.4775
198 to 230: 0.4762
